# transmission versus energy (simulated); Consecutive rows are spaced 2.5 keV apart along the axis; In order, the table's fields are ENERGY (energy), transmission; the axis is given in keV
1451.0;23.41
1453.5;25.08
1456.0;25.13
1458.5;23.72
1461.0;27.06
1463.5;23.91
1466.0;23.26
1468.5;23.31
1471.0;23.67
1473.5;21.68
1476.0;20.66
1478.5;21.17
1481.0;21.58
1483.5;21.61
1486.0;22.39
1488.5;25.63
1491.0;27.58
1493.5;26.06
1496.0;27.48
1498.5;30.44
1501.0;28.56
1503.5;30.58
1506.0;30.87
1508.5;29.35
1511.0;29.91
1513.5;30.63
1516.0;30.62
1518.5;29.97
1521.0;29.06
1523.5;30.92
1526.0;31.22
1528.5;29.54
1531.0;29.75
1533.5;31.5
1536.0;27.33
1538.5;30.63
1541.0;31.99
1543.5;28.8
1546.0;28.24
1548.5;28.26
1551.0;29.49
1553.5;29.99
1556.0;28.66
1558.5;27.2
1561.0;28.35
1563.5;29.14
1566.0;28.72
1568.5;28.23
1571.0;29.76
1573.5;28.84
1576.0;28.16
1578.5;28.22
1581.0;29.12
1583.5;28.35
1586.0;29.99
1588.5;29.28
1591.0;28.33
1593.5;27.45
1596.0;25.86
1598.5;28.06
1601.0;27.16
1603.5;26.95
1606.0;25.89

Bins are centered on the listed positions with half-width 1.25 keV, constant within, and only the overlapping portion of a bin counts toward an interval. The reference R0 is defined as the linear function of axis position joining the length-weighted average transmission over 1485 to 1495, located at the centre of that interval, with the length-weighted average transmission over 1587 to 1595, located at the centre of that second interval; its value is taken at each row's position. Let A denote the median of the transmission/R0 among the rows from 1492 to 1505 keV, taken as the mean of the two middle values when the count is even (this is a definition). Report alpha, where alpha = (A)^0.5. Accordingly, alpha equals 1.05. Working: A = 1.105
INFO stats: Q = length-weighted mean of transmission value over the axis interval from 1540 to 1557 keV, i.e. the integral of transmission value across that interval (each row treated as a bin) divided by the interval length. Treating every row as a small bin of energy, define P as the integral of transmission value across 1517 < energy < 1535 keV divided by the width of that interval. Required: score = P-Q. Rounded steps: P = 30.2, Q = 29.3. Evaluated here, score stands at 0.9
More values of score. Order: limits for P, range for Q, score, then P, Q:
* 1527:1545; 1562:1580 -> 1.2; 29.9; 28.7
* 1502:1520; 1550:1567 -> 1.5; 30.2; 28.8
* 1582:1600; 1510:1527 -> -2.1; 28.2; 30.3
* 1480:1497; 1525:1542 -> -5.6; 24.6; 30.2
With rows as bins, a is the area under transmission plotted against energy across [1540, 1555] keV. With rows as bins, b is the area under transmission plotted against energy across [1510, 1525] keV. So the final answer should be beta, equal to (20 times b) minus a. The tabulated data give 8621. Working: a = 441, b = 453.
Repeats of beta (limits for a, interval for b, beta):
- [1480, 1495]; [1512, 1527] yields 8751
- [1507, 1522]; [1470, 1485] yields 6063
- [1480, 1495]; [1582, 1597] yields 8116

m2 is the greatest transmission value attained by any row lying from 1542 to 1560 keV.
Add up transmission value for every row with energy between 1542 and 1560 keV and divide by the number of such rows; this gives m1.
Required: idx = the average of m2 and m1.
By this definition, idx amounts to 29.3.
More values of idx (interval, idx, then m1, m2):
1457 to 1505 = 27.7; 24.8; 30.58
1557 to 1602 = 29.2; 28.3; 29.99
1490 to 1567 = 30.7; 29.4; 31.99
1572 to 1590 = 29.4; 28.9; 29.99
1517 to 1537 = 30.7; 29.9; 31.5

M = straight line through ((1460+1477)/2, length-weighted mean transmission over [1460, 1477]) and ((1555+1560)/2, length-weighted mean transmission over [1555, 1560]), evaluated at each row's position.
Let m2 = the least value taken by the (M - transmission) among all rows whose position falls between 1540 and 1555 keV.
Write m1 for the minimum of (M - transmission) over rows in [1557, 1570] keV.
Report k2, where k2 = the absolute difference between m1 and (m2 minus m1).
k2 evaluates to 3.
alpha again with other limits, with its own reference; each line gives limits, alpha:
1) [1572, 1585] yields 1.00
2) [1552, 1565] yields 1.02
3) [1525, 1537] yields 1.06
